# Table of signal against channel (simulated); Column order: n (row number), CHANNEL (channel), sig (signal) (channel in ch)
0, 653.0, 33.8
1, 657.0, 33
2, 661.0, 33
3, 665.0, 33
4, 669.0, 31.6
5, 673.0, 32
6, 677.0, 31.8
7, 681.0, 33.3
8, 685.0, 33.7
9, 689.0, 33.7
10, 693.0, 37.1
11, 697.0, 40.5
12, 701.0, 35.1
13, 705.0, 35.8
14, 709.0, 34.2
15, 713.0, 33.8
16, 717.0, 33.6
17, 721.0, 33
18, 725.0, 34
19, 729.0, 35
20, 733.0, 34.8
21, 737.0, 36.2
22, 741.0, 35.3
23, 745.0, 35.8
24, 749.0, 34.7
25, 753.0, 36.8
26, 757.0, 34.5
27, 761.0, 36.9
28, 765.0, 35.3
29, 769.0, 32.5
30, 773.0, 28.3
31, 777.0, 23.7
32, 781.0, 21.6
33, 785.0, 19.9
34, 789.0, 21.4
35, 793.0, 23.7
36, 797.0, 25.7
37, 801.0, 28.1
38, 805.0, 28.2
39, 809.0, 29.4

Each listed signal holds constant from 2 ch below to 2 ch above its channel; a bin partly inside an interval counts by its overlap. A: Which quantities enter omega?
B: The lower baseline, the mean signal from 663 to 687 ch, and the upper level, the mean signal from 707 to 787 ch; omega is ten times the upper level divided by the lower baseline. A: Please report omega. 10.0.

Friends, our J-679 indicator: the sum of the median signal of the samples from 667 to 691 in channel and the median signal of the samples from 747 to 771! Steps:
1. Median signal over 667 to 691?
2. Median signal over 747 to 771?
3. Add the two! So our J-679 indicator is 68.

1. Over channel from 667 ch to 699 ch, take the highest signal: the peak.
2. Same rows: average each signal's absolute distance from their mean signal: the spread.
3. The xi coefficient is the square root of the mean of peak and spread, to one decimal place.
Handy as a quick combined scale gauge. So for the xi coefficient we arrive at 4.6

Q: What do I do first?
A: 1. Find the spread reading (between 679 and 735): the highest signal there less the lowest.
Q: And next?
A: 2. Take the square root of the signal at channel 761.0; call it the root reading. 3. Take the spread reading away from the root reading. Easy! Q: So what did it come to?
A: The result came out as -1.43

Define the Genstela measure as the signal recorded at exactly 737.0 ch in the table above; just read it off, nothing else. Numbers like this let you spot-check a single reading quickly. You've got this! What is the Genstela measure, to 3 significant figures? 36.2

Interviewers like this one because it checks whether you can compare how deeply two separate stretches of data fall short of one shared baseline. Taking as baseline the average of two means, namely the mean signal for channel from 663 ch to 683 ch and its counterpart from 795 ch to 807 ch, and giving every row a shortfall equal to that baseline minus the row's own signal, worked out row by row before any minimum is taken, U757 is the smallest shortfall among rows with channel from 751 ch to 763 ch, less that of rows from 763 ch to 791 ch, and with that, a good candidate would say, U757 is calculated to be -1.6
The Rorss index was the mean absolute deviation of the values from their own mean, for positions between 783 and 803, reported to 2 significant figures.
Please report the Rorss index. 2.5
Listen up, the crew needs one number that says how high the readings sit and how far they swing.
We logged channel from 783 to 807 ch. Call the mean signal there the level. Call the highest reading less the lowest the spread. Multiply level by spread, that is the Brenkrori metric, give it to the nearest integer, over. 203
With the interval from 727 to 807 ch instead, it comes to 517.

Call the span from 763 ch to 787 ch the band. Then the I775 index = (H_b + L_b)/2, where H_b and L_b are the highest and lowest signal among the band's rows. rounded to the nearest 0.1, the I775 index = 27.6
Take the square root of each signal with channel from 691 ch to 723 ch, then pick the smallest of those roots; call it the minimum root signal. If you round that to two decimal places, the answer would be 5.74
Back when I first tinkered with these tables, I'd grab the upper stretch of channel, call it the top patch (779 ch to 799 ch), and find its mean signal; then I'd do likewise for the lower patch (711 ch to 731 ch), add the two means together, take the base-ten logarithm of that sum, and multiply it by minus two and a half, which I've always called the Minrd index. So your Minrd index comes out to -4.38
